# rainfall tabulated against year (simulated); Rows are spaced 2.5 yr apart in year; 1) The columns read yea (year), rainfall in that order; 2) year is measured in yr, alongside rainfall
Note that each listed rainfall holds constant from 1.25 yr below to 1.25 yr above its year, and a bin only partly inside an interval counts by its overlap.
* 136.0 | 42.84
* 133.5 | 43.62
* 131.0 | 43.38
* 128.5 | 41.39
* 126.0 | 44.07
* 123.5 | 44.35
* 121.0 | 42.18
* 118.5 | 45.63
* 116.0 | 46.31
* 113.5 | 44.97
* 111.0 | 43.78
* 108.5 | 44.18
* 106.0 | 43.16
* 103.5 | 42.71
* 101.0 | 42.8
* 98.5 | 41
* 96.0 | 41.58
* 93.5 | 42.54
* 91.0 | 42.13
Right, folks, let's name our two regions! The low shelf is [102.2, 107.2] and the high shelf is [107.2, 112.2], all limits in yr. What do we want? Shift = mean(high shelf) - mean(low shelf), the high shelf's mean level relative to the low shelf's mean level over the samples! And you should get 1.0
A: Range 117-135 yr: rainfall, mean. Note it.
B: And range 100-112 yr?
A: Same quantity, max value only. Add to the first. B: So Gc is 87.7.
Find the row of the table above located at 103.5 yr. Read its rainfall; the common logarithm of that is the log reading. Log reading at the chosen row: 1.63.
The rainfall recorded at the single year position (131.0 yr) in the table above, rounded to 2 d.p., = 43.38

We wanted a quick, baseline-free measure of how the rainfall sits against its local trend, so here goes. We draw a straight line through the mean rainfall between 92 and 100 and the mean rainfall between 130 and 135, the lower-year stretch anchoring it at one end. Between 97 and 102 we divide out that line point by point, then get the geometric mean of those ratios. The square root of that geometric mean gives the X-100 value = 1.000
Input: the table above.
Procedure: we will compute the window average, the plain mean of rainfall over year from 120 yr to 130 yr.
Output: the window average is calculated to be 43.0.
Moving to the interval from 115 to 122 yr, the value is 44.7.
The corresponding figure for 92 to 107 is 42.3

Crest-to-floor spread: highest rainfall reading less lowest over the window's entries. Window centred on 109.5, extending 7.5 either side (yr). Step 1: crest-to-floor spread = 3.6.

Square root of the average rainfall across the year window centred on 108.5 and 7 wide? 6.61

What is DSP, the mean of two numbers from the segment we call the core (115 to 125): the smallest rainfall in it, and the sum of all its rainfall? 110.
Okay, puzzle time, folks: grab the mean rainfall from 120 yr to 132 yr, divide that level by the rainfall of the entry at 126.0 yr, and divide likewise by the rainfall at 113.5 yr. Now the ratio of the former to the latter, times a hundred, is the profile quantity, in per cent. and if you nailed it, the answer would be 102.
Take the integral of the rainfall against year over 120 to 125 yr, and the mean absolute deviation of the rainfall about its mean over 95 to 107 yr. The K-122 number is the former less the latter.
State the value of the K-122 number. 216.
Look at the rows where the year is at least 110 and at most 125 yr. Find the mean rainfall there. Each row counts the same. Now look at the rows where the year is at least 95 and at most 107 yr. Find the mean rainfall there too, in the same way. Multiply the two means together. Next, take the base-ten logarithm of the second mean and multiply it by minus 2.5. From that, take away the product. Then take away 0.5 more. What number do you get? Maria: -1886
